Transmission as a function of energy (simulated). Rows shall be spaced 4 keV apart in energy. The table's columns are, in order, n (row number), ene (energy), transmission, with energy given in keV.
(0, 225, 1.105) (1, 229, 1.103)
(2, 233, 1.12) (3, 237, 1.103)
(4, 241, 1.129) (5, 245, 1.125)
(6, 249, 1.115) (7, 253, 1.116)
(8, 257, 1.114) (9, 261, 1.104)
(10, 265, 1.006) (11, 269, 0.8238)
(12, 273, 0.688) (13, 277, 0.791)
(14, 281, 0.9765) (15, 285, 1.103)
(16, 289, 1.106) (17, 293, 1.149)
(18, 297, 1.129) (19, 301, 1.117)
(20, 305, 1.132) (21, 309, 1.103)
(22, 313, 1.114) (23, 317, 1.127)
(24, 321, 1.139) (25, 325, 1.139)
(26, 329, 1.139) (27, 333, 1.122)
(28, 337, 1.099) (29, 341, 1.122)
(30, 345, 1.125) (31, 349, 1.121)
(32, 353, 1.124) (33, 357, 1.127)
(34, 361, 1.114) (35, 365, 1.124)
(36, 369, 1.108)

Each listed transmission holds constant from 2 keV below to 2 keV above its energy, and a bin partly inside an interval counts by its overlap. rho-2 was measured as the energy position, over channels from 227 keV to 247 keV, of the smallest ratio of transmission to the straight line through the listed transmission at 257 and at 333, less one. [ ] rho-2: 237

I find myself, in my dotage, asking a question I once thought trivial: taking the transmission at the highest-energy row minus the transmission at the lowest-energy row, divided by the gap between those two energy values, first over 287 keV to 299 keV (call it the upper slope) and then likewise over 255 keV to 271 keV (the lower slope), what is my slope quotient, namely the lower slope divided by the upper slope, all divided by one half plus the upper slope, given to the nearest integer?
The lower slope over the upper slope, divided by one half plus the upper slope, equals -17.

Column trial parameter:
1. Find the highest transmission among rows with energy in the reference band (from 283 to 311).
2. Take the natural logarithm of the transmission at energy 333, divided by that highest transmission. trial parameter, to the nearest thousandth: -0.024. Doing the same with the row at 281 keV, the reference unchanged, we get -0.163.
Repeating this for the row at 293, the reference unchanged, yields 0.000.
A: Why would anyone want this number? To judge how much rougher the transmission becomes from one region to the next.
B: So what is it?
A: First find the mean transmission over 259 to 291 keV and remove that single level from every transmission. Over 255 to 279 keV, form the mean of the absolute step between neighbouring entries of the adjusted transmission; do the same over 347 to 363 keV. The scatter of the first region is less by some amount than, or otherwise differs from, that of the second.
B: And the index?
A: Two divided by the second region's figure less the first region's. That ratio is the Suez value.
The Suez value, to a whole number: -20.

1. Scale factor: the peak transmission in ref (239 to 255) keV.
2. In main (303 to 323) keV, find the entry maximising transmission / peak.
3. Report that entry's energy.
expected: 321 keV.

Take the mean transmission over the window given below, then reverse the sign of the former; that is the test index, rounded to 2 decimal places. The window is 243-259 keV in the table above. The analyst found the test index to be -1.12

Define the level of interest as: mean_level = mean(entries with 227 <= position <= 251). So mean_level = 1.116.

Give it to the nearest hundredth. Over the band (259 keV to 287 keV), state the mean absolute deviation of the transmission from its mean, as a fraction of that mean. 0.15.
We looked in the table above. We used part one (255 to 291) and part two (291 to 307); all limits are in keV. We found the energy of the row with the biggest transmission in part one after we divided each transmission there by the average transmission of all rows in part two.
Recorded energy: 257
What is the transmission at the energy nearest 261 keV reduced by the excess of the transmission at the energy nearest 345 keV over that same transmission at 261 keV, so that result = 1.08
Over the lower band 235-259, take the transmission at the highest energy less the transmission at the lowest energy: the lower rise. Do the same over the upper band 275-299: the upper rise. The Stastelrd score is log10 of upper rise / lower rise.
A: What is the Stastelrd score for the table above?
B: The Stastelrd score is 1.5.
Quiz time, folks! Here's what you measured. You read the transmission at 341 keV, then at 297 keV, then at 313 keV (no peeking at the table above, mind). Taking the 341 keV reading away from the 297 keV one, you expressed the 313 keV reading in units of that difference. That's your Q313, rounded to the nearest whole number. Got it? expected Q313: 159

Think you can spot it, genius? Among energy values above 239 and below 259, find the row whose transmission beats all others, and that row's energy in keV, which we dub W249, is 241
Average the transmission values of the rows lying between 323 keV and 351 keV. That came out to 1.124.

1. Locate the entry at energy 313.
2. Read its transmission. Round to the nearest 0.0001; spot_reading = 1.1140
